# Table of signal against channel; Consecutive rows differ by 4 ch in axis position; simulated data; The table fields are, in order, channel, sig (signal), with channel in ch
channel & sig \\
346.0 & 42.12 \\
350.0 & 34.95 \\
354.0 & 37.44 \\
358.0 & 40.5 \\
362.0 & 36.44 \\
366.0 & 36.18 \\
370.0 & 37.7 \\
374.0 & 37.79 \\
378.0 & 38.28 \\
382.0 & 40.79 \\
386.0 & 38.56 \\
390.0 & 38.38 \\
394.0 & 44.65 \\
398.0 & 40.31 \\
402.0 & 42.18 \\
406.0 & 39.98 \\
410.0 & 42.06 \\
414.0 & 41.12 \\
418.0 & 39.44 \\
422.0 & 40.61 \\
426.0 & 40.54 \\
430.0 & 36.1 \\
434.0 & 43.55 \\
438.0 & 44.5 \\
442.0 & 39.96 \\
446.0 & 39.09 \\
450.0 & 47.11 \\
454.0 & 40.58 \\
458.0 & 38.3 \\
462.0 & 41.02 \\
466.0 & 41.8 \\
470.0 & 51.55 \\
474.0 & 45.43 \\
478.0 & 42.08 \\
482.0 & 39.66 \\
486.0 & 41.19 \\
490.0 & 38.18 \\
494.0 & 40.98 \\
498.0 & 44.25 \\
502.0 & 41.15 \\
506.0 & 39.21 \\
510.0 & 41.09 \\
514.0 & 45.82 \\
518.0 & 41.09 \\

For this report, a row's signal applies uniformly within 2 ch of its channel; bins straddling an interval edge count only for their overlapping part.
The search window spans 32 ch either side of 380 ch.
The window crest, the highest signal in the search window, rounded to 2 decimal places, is 44.65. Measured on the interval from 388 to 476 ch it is 51.55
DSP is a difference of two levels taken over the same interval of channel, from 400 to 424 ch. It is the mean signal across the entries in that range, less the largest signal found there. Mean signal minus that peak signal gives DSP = -1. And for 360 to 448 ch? -5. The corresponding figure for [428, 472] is -9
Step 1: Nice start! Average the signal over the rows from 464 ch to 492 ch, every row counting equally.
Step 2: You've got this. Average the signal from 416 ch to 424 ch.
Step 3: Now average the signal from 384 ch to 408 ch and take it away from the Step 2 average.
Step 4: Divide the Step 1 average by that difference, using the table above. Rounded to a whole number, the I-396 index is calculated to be -66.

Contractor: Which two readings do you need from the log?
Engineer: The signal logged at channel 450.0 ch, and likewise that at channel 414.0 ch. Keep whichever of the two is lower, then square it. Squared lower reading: 1691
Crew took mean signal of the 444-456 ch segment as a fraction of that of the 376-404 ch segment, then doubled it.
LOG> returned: 2.09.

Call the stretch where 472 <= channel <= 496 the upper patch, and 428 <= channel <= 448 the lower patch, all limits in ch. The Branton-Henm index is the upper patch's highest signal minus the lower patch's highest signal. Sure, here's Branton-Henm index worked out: 1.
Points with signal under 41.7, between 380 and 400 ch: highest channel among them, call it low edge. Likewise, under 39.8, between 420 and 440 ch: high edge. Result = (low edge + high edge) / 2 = 414 ch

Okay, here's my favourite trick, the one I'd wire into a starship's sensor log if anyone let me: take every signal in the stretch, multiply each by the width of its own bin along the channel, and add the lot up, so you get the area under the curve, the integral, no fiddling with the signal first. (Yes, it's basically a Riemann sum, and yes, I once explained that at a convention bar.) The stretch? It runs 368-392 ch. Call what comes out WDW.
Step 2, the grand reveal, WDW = 926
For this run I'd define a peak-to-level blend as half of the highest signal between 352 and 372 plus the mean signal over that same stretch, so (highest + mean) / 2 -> 39.1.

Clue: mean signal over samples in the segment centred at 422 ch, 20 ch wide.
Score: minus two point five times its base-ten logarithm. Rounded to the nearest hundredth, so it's -3.99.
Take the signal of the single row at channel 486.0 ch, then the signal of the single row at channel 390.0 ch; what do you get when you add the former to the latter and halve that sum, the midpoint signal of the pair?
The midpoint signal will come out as 40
